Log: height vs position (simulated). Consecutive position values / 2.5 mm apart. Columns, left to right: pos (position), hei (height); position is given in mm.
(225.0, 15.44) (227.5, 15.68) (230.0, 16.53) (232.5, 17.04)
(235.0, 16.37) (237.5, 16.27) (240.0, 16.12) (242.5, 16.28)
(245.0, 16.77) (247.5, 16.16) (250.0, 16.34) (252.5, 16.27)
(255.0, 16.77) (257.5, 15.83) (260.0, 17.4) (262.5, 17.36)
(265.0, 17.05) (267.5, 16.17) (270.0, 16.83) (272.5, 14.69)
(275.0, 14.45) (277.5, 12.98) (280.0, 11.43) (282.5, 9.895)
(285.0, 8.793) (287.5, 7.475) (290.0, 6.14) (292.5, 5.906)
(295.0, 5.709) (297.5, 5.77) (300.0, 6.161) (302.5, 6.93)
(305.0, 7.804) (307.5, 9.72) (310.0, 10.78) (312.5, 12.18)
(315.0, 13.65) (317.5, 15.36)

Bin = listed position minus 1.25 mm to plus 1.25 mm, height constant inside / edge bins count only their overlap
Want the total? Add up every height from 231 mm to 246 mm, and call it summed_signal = 99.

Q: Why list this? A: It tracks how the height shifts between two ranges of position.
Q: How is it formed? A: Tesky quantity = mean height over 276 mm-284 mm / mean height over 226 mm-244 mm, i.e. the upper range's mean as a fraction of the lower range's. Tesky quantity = 0.70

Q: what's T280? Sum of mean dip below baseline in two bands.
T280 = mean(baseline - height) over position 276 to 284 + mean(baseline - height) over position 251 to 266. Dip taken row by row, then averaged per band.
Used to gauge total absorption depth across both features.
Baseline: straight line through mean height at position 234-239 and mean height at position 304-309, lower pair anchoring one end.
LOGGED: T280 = -3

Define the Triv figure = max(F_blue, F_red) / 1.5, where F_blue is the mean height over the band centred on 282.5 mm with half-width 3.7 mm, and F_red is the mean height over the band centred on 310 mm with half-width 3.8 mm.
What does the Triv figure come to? 7.3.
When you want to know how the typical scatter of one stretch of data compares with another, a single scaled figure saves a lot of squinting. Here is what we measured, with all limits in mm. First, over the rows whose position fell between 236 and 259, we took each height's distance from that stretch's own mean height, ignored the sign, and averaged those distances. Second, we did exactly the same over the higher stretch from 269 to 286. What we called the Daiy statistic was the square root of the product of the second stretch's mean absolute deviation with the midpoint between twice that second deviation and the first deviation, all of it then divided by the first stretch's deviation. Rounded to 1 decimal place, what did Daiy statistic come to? 11.2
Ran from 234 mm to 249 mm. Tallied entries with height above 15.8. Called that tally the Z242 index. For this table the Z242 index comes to 6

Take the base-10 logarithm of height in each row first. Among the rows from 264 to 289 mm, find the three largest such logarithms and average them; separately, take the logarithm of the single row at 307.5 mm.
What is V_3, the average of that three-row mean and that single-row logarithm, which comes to 1.10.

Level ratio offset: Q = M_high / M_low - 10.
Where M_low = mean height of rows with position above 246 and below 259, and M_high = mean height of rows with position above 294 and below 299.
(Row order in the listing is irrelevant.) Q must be -9.65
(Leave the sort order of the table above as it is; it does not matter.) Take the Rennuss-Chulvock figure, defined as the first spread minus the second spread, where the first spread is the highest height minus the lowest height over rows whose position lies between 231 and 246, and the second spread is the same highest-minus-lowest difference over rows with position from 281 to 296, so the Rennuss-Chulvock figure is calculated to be -3.3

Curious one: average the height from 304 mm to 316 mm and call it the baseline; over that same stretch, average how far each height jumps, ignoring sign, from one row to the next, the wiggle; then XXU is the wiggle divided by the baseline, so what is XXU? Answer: 0.13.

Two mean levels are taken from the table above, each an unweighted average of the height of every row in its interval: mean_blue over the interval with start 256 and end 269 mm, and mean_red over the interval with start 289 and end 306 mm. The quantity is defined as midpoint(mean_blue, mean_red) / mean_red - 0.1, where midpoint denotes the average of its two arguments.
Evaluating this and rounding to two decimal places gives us 1.72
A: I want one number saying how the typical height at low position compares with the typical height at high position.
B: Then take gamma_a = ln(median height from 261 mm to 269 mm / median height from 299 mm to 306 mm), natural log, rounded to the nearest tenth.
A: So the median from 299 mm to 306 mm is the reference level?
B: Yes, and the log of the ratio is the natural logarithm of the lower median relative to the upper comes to 0.9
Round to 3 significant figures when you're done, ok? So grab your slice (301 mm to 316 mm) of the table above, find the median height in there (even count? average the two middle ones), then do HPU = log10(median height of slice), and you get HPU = 1.01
